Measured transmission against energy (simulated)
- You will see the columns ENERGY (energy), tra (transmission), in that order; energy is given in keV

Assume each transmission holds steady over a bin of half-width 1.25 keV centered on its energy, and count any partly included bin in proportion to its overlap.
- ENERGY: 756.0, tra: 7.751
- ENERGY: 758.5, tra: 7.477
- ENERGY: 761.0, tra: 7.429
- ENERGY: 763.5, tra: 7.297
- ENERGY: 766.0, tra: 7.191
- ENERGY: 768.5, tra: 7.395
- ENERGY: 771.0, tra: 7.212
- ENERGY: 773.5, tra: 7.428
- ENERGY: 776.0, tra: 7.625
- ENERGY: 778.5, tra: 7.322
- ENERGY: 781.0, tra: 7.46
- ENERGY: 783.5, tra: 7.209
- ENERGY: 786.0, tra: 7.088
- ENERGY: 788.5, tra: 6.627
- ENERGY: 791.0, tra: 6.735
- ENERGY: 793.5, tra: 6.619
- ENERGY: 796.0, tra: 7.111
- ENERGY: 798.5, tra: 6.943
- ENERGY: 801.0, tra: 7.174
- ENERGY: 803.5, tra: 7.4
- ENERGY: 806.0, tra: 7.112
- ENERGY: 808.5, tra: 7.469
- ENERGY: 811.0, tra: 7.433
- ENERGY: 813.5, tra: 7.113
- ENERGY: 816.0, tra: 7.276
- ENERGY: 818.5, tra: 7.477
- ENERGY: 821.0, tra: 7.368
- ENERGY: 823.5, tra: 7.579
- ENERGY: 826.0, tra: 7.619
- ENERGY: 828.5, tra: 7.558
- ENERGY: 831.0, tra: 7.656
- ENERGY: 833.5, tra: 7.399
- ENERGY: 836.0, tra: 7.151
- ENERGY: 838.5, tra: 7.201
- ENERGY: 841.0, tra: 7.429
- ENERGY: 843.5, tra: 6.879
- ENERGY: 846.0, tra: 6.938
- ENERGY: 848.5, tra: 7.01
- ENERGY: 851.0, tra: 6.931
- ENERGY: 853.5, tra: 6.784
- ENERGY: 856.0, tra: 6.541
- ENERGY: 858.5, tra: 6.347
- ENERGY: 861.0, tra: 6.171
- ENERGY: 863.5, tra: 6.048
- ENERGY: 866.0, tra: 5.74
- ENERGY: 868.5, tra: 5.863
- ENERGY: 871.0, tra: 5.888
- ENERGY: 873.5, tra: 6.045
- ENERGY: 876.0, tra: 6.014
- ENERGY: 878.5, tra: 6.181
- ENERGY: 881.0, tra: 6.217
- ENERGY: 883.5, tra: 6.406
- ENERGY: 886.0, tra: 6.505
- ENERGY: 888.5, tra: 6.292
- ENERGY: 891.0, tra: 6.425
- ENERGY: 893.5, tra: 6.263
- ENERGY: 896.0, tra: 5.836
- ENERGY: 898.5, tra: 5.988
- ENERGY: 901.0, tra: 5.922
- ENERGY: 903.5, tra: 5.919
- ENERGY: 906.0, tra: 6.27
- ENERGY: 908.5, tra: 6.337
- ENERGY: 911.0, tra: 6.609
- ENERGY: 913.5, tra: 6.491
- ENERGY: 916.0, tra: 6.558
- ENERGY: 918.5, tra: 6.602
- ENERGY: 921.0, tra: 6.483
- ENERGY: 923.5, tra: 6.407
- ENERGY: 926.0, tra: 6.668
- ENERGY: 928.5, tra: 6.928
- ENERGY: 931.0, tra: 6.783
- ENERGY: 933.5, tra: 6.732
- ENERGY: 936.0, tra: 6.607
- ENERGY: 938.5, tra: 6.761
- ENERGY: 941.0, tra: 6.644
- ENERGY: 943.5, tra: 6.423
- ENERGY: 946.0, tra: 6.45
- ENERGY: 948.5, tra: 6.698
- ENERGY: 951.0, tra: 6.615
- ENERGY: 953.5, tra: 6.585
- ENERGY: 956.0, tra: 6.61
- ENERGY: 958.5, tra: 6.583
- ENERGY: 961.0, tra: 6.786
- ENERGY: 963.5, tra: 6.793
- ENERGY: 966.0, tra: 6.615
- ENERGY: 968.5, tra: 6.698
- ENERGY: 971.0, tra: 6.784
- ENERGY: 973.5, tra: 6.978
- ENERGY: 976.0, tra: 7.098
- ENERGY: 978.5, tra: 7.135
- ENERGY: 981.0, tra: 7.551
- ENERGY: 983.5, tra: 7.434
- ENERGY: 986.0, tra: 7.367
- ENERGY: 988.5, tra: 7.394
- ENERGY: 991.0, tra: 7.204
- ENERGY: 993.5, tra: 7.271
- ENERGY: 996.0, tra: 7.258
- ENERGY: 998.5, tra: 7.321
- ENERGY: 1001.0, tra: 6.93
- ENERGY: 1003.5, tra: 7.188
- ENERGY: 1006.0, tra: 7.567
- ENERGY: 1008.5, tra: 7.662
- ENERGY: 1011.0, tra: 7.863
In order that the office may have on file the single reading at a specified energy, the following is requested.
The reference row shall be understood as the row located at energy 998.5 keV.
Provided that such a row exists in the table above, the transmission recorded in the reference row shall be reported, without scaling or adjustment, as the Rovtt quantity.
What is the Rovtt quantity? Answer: 7.321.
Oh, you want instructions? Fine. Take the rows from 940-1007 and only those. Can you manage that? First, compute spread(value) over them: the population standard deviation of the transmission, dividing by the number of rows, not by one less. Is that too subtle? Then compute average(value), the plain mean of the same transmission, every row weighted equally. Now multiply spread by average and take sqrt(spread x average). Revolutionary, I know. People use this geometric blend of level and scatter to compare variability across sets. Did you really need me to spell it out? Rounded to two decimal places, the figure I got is 1.56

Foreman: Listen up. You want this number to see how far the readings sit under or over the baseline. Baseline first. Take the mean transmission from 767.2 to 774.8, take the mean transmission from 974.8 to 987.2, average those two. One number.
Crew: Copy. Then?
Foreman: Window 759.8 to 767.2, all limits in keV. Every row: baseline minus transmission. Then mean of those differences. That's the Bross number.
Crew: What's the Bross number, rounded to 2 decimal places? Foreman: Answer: 0.03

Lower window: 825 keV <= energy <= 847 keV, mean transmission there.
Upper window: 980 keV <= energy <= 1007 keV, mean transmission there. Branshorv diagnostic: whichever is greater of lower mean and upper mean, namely 7.3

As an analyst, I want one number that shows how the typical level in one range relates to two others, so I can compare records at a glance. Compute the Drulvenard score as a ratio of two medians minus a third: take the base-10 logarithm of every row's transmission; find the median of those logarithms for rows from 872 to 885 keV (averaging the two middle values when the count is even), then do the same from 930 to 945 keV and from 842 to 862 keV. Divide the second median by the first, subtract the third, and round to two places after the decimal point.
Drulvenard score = 0.21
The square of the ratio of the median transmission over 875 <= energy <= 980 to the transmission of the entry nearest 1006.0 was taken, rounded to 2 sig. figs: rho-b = 0.76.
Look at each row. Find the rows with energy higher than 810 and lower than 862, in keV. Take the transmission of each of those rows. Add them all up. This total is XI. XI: 150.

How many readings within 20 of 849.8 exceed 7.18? 4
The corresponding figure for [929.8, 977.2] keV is 0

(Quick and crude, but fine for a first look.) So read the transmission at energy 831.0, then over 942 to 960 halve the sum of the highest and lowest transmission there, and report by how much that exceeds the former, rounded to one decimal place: -1.1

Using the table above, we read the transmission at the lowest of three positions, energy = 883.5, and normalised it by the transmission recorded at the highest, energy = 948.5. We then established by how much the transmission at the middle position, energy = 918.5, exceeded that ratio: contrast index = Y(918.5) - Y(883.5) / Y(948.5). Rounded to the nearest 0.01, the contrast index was 5.65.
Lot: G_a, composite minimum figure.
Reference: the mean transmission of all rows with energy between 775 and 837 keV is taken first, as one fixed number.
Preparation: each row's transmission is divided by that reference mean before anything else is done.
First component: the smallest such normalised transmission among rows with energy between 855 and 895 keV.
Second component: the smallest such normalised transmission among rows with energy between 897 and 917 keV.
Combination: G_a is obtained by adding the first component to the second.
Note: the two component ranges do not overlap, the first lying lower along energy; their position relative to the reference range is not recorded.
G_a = 1.61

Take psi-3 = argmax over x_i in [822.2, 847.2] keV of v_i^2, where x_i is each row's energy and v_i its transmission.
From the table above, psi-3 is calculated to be 831.0 keV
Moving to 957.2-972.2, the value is 963.5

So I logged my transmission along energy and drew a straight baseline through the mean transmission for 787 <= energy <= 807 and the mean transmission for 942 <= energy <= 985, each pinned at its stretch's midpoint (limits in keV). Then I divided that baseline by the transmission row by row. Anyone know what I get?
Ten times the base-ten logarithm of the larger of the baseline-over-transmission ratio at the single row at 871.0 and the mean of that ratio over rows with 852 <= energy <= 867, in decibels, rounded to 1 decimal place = 0.7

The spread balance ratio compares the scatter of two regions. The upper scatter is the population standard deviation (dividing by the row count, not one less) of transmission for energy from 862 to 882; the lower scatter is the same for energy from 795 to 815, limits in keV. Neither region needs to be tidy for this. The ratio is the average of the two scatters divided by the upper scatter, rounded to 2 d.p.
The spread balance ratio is 1.09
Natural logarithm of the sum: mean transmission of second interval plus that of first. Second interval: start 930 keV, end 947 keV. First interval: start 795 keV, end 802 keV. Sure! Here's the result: 2.62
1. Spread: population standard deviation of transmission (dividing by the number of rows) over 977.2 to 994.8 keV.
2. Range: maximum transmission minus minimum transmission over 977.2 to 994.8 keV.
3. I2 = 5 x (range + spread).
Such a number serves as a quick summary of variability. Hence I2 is 2.7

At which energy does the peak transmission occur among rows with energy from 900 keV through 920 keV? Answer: 911.0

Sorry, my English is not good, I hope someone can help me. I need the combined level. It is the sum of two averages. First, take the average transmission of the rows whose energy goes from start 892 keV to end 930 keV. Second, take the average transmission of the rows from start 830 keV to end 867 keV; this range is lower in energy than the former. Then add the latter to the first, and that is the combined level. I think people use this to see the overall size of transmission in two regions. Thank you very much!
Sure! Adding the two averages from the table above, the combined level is 13.2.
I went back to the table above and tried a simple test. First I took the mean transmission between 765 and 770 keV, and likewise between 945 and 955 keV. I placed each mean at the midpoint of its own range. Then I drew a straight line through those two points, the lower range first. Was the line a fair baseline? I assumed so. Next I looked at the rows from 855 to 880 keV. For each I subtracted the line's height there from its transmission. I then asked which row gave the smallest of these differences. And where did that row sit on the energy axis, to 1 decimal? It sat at 866.0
